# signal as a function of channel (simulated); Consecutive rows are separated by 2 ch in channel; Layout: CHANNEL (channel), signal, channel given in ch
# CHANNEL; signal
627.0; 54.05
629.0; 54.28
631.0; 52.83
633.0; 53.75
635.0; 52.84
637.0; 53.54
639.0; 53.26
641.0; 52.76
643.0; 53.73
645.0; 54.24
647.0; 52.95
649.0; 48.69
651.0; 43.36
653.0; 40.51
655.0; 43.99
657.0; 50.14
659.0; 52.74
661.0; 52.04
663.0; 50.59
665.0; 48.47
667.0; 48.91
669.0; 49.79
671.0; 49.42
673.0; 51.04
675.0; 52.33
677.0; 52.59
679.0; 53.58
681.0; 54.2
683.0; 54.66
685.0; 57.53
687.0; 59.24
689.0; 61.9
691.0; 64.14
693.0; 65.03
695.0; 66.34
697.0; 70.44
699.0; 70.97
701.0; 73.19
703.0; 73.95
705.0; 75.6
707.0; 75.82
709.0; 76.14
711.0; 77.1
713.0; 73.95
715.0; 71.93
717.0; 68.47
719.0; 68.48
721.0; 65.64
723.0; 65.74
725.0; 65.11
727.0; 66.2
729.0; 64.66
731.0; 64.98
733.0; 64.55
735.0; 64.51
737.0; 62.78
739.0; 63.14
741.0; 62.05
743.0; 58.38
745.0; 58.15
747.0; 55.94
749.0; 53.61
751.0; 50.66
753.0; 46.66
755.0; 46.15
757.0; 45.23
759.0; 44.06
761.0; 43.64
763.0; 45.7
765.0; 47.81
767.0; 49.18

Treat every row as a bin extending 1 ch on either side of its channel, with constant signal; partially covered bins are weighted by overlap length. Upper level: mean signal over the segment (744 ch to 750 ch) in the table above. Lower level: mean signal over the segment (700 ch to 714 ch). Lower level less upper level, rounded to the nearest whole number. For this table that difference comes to 19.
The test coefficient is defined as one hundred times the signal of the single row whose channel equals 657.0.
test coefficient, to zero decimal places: 5014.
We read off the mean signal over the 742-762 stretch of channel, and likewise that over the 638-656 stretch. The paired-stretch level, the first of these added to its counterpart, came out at 100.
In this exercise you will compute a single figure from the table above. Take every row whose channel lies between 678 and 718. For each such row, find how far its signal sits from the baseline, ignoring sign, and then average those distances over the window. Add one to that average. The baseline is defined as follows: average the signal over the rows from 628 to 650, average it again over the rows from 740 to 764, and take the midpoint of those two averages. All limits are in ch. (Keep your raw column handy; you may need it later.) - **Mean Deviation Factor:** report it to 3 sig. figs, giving 16.3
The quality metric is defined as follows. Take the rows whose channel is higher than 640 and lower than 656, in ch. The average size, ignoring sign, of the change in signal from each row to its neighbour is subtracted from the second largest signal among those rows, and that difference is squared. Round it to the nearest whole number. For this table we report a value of 2607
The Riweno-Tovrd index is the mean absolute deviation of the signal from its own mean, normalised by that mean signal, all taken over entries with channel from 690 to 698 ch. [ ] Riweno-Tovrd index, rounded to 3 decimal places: 0.030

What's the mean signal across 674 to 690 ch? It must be 55.8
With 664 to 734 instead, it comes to 63.5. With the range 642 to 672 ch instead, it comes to 49.3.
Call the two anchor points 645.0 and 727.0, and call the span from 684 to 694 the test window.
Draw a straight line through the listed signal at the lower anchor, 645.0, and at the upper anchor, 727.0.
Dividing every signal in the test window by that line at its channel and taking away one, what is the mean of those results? 0.01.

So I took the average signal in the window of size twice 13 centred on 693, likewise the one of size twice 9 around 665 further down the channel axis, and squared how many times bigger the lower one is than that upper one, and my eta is 0.60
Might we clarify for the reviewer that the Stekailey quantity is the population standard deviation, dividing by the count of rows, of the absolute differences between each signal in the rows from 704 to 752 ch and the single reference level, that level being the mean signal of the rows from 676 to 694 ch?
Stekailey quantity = 5.5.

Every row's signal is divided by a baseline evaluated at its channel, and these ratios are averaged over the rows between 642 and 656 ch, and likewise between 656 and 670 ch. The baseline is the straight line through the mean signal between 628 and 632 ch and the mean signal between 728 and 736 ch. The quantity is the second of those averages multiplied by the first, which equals 0.8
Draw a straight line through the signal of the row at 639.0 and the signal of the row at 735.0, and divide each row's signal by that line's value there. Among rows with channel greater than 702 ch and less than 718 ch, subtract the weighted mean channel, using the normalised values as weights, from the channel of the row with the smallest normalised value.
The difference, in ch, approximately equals 7.1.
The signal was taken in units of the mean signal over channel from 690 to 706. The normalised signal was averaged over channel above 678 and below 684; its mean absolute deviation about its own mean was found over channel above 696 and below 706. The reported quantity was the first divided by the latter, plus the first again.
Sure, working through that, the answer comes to 33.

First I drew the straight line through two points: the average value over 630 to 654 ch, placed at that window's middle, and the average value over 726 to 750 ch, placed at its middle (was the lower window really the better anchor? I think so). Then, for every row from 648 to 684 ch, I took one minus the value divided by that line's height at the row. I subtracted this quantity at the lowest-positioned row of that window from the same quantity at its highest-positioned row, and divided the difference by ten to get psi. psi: -0.004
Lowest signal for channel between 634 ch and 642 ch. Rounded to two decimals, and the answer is 52.76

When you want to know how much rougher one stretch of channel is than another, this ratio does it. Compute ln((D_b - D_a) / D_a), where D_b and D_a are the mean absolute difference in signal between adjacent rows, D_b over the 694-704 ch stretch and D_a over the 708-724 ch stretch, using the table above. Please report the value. -2.8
